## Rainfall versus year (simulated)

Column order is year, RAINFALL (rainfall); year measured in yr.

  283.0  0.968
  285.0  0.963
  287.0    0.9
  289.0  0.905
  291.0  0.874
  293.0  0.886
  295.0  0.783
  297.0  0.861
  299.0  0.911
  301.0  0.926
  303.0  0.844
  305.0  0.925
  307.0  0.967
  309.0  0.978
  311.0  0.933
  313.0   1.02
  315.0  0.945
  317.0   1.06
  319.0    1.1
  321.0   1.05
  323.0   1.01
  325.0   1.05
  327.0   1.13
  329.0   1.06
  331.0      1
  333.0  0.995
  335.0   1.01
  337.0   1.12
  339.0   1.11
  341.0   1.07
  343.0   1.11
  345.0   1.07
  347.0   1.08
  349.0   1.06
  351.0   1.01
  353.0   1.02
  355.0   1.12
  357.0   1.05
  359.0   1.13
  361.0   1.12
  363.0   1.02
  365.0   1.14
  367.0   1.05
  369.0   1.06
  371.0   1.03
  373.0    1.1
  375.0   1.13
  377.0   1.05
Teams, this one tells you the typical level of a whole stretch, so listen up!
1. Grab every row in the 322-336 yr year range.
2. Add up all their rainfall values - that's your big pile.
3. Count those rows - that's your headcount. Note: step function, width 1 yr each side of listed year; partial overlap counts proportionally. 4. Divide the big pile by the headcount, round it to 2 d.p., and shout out 1.04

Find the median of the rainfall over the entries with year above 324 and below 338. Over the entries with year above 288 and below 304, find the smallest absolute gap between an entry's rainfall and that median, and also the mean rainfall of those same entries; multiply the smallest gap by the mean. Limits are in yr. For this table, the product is 0.11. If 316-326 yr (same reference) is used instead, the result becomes 0.00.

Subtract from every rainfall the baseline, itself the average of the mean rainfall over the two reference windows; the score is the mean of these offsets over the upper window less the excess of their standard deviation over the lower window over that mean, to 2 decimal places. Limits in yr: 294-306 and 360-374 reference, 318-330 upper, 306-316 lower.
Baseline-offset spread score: 0.15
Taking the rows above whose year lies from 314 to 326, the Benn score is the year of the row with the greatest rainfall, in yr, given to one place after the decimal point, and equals 319.0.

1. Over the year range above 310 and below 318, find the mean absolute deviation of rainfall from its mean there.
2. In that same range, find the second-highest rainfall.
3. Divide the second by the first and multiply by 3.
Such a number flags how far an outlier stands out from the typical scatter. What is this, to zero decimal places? 61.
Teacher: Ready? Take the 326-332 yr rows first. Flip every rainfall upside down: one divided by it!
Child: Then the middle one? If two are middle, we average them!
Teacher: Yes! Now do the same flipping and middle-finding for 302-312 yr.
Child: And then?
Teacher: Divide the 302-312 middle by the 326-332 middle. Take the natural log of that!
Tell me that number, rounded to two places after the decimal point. 0.13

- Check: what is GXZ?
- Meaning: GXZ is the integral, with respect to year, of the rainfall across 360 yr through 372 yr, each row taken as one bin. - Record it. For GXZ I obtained 12.8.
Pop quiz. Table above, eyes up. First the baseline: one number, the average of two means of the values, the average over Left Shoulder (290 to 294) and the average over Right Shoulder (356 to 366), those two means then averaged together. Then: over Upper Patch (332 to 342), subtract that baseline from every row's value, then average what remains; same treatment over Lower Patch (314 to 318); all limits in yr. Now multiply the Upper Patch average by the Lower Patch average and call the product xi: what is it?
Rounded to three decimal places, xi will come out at 0.001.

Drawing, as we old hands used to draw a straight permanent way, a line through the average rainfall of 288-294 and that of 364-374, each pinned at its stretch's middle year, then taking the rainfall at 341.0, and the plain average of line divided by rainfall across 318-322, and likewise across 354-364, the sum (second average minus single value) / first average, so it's -0.11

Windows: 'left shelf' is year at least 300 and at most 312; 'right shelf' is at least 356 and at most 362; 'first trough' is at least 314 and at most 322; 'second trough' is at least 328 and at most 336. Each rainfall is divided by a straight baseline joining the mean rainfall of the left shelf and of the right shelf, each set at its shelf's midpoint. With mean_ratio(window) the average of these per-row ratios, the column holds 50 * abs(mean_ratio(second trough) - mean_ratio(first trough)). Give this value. 3.5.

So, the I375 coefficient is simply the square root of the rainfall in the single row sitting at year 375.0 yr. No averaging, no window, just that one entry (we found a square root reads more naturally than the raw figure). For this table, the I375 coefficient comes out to 1.06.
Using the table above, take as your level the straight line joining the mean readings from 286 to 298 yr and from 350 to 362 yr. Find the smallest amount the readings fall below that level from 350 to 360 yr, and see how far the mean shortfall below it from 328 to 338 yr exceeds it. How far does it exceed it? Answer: 0.012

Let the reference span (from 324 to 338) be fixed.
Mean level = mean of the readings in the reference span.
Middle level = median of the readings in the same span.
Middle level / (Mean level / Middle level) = 1.05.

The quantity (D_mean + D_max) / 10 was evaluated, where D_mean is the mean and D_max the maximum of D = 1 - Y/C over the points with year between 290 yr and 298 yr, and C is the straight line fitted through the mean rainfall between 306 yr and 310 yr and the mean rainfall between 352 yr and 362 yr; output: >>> 0.026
